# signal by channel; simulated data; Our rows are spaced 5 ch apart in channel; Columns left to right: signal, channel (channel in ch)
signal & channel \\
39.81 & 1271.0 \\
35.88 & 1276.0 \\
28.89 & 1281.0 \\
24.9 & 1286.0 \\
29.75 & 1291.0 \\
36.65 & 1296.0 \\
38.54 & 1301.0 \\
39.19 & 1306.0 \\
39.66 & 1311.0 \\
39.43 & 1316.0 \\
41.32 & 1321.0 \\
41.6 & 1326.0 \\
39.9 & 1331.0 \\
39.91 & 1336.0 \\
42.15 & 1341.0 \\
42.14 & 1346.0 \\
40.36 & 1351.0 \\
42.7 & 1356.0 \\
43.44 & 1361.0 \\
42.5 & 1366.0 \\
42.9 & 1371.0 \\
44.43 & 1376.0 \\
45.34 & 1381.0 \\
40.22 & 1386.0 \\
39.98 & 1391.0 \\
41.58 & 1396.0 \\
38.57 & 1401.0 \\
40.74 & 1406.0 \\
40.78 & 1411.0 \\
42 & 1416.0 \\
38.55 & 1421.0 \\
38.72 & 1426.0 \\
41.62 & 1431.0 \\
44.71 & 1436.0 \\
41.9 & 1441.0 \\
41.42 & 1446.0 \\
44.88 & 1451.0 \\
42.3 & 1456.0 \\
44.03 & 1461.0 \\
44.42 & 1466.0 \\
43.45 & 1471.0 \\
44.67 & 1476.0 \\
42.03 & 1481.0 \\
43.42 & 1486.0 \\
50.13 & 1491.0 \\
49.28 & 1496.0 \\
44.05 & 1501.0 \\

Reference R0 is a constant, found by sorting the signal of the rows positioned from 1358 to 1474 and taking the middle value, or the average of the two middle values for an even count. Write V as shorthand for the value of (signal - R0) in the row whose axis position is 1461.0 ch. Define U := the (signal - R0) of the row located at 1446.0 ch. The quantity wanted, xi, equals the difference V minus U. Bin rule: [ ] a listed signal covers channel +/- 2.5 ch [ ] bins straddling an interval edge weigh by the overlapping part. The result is 2.6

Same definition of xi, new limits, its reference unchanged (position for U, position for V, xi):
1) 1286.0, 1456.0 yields 17.4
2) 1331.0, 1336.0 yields 0.0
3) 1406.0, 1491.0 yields 9.4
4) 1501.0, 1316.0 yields -4.6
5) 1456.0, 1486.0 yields 1.1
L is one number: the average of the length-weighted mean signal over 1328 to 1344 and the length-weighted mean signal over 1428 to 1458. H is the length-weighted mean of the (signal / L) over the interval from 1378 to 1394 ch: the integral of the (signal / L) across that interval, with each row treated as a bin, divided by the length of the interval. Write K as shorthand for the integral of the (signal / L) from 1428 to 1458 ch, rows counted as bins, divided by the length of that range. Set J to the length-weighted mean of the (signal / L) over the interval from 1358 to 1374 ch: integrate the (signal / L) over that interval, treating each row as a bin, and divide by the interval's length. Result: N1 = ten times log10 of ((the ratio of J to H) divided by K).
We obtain 0.0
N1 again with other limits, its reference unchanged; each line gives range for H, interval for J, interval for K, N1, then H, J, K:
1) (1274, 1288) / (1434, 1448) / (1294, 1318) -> 1.9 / 0.72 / 1.02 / 0.93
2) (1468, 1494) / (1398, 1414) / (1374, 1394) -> -0.5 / 1.07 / 0.96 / 1.02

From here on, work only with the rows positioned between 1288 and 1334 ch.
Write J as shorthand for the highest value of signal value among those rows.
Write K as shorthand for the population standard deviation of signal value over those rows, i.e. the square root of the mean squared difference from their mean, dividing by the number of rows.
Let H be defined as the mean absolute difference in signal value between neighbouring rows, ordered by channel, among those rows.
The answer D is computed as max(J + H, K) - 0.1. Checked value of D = 43.3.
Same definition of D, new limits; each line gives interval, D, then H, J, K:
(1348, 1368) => 44.7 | 1.3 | 43.44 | 1.1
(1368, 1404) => 47.3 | 2.1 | 45.34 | 2.3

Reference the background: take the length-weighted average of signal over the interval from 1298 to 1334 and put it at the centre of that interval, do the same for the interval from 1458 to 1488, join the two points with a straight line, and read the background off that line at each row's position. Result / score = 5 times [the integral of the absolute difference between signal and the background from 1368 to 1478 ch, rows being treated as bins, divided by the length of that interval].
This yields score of 8.4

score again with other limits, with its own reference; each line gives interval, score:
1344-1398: 9.0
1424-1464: 7.8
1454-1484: 4.5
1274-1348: 16.3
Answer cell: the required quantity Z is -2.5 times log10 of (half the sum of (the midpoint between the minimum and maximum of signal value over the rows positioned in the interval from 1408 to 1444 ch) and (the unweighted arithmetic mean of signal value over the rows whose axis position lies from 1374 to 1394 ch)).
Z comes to -4.060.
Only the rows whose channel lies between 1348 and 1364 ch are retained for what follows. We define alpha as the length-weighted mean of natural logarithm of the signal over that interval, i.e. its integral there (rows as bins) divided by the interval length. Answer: 3.74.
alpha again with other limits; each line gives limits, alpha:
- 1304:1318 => 3.67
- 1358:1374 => 3.76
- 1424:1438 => 3.73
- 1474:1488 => 3.77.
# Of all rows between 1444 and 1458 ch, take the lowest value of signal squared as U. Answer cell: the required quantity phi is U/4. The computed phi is 429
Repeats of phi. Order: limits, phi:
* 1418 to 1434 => 372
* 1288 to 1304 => 221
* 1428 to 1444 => 433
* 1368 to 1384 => 460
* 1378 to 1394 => 400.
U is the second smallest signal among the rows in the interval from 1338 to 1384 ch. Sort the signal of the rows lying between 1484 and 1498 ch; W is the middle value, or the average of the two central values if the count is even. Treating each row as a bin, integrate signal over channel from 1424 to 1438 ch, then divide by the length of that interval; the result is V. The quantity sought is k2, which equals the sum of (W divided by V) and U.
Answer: 43.3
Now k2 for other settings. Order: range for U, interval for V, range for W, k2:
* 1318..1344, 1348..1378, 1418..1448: 40.9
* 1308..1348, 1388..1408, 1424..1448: 40.7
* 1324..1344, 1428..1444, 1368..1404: 40.9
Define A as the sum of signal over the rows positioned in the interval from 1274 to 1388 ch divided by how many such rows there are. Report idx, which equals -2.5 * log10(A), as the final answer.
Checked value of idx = -3.98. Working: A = 39.2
